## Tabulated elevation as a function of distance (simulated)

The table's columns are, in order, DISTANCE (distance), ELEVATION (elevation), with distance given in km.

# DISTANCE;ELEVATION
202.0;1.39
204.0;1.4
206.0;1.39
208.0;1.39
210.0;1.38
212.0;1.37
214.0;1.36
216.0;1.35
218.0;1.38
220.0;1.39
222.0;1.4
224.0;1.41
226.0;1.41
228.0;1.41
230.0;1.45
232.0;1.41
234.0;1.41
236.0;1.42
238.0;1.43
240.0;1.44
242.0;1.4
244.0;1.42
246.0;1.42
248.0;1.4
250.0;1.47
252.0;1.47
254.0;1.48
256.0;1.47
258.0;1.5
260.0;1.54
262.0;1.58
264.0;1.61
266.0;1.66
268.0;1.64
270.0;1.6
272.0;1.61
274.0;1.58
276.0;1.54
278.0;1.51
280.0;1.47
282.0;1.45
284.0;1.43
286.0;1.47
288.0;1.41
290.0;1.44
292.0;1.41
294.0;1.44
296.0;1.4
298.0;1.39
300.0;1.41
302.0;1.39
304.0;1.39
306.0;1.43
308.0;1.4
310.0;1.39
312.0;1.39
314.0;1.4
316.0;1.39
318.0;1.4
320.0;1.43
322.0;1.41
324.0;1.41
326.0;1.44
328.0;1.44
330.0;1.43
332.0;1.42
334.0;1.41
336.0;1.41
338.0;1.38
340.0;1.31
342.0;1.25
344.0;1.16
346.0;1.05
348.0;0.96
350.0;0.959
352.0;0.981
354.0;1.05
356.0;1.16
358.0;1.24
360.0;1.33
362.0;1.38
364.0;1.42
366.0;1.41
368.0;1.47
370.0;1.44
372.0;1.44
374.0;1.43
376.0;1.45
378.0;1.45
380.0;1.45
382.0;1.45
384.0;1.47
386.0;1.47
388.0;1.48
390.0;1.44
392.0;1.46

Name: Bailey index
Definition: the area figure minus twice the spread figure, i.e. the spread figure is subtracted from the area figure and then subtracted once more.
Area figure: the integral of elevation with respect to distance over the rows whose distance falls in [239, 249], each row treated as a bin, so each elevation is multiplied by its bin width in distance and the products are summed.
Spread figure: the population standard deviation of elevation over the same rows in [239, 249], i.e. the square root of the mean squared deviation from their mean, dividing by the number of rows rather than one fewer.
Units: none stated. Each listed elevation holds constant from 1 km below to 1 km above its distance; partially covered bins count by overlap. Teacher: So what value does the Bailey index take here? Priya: 14.1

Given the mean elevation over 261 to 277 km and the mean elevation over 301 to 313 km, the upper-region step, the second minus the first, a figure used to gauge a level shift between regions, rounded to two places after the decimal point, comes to -0.20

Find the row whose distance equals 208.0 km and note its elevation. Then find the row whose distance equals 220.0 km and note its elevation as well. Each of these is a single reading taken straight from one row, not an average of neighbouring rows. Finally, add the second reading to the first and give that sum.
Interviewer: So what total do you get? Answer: 2.78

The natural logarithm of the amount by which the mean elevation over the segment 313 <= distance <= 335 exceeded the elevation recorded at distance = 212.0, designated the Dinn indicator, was -3.1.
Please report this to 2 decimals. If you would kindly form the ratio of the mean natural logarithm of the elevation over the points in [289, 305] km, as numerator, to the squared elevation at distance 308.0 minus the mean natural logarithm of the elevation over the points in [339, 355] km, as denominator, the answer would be 0.18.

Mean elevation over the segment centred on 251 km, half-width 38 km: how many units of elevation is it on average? 1.47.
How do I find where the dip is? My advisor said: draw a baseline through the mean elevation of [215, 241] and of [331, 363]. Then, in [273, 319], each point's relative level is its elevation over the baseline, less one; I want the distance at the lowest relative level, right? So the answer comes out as 298.0 km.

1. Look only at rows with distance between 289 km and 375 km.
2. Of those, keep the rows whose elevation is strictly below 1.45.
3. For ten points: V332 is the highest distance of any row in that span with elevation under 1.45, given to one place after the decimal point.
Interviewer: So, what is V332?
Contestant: 374.0 km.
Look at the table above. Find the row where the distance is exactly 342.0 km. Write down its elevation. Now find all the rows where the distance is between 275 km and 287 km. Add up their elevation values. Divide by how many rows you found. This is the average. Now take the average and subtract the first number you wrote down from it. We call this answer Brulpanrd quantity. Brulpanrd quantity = 0.23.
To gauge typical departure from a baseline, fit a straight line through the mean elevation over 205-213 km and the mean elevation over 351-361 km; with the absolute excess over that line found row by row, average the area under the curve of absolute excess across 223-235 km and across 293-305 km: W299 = 1.4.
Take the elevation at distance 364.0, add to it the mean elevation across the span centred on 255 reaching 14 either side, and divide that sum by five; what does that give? 0.58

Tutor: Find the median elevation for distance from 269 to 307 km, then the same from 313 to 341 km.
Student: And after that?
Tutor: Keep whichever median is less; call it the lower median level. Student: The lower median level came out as 1.41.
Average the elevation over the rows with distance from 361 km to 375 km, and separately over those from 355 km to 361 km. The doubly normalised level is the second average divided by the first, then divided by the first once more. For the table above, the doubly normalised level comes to 0.61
